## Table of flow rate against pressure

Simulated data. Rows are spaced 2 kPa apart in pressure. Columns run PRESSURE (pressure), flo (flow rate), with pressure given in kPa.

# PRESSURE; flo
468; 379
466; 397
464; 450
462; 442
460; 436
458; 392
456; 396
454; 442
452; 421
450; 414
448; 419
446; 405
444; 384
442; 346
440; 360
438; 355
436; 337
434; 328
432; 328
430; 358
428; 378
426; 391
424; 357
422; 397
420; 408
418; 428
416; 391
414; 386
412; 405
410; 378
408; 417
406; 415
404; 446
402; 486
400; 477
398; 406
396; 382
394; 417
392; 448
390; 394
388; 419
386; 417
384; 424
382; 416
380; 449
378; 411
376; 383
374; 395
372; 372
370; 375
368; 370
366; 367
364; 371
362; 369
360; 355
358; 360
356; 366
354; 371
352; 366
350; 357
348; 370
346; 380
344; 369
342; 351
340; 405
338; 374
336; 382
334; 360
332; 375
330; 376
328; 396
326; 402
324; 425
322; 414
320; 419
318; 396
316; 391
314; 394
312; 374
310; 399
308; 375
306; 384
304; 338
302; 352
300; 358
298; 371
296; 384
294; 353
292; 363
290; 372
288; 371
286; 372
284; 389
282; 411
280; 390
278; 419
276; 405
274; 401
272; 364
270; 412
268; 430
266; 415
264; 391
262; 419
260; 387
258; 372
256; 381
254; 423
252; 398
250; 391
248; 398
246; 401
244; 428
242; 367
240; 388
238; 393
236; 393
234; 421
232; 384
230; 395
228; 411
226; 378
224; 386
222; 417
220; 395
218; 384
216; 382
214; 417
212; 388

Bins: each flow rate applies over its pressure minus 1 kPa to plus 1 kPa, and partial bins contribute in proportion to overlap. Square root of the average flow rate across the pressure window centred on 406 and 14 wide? 20.8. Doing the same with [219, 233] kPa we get 19.9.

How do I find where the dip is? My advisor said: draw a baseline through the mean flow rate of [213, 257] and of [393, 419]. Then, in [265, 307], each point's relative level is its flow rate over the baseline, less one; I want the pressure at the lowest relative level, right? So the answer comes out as 304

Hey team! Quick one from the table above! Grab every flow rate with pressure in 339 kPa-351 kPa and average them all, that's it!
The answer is 372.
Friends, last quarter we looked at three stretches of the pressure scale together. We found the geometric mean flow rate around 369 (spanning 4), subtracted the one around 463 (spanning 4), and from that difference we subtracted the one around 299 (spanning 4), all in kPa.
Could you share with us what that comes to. -438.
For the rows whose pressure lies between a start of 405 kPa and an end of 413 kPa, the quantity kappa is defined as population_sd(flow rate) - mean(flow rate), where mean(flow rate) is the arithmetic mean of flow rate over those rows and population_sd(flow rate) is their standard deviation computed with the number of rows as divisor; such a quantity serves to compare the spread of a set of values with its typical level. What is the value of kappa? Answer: -388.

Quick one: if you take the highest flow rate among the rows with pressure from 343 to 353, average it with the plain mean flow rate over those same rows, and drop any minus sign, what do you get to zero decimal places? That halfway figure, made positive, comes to 374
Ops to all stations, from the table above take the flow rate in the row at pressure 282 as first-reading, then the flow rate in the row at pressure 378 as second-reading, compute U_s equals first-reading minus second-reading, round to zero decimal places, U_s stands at 0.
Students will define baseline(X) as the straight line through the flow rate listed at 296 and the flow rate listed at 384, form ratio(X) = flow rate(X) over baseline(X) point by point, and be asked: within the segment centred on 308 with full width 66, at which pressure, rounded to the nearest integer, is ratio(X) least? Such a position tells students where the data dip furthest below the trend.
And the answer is 304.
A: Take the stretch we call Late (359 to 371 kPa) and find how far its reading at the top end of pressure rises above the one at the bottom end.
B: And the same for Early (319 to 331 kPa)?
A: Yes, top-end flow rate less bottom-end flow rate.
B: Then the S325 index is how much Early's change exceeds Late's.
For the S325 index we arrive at -63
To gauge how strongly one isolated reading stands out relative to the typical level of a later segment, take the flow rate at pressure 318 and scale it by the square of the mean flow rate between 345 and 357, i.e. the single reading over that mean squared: 0.0029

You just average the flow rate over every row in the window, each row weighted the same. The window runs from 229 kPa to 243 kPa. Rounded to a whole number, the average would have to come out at 392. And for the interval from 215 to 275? 397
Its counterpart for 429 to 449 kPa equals 362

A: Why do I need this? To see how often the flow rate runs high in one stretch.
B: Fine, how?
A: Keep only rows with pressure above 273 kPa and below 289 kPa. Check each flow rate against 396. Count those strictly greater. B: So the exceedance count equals 4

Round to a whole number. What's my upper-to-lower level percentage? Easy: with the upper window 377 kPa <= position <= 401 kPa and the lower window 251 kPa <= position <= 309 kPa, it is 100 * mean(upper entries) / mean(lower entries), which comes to 109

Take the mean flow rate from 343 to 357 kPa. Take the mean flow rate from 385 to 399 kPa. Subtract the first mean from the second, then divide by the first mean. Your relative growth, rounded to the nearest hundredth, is 0.12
